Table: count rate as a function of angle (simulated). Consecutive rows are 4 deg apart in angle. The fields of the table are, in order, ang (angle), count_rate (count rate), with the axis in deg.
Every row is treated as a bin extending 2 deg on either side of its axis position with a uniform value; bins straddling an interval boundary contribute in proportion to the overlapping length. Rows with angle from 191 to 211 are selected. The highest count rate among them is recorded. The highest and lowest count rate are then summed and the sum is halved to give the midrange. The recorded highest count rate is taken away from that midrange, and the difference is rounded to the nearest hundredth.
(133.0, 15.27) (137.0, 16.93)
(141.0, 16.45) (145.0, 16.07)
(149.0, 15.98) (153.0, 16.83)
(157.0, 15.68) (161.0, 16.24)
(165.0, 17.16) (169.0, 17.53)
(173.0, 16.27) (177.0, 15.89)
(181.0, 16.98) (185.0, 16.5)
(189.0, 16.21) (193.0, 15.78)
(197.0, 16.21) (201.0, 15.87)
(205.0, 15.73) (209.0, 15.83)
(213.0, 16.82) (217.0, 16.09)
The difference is -0.24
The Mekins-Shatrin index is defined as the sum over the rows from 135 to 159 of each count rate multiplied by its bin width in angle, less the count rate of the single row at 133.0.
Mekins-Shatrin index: 376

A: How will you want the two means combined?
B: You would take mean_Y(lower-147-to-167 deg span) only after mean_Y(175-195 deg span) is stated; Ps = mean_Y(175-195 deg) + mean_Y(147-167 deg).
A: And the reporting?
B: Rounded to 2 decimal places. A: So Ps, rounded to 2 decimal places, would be 32.65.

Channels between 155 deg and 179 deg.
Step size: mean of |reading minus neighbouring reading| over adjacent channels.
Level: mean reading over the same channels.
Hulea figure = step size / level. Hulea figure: 0.042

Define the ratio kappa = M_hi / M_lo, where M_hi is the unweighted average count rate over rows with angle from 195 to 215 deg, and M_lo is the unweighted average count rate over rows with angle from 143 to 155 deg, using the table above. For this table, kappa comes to 0.99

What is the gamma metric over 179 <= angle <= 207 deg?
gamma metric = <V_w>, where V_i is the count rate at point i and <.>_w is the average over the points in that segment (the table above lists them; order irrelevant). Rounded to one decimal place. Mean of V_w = 16.2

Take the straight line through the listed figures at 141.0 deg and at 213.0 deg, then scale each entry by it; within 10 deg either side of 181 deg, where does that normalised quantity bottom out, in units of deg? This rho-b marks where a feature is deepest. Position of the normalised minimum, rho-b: 177.0 deg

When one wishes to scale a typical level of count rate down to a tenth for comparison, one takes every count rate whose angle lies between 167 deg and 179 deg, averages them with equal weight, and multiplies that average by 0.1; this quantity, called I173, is 1.66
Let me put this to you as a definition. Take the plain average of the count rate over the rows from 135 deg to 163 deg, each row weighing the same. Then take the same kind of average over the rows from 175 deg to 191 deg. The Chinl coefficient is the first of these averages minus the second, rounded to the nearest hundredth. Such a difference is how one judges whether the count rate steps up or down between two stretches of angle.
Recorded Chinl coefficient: -0.08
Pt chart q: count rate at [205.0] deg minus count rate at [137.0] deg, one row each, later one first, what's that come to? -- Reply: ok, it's -1.2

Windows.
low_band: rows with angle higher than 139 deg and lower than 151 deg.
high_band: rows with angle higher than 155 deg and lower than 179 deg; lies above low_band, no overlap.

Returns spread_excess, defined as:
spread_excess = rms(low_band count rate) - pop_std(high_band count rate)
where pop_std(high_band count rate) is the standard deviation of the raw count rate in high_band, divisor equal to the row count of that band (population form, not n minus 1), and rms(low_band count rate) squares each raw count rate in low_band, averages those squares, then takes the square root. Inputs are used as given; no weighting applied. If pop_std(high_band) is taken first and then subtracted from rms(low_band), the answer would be 15.5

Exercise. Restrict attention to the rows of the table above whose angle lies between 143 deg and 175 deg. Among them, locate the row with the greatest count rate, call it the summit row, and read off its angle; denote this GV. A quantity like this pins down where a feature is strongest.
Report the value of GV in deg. 169.0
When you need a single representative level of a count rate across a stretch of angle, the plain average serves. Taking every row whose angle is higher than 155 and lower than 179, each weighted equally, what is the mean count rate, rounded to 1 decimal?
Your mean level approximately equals 16.5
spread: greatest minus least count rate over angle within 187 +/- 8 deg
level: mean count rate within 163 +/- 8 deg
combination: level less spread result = 15.5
